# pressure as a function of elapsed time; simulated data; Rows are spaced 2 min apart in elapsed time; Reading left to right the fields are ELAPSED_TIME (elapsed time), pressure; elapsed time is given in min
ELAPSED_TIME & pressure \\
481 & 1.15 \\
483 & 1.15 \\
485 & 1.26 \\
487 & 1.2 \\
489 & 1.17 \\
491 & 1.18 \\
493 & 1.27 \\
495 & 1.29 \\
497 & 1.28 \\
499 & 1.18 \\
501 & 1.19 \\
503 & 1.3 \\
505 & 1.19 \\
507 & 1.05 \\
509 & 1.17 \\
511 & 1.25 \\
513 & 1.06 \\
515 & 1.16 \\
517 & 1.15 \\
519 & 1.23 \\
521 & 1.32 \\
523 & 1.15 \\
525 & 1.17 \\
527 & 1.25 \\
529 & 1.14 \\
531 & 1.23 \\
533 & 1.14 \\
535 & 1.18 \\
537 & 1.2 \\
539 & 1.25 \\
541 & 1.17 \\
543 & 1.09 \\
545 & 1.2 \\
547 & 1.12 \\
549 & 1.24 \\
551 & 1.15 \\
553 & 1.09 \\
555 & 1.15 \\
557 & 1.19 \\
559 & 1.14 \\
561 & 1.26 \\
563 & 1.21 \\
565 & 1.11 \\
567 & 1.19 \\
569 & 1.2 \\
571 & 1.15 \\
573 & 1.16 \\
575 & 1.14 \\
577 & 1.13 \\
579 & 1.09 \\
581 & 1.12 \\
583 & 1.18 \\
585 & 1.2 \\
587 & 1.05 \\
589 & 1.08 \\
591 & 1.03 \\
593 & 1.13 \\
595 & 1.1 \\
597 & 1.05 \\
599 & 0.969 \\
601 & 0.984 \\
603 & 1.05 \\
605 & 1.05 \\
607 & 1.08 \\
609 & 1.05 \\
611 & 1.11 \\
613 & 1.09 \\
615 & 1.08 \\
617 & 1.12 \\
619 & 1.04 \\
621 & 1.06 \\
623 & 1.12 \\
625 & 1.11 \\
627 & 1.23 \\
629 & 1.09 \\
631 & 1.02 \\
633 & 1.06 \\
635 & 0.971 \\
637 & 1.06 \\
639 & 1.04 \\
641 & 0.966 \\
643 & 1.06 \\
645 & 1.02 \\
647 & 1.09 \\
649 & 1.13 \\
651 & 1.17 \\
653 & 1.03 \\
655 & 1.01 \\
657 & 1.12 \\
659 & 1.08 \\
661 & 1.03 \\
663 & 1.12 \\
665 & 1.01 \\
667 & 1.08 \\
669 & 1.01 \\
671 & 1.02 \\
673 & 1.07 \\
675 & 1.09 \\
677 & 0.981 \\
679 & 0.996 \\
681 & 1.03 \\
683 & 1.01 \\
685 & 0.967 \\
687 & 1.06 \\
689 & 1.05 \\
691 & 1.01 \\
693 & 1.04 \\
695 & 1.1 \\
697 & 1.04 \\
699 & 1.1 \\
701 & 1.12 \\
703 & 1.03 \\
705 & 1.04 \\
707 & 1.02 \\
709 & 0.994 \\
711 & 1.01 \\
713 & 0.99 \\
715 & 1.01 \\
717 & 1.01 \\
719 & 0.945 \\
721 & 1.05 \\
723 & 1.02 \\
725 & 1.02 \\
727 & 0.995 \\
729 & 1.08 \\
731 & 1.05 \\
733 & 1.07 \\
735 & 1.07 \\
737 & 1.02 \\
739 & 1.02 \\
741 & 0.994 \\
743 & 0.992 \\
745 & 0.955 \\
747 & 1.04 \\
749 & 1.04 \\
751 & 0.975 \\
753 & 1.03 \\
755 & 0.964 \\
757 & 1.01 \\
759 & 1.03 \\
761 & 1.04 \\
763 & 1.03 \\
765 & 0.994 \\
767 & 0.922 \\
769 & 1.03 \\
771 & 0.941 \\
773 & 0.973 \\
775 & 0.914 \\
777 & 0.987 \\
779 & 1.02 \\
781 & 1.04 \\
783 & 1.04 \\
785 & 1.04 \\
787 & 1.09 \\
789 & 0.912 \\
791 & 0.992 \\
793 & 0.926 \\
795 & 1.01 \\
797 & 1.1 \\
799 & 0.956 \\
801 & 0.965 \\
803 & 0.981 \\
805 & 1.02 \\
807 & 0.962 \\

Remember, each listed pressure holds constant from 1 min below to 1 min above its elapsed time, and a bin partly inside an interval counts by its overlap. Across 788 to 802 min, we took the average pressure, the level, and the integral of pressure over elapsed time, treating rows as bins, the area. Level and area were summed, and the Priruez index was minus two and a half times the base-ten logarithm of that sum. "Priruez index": -2.9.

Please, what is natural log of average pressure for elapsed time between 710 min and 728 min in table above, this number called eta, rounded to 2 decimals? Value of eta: 0.01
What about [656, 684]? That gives 0.05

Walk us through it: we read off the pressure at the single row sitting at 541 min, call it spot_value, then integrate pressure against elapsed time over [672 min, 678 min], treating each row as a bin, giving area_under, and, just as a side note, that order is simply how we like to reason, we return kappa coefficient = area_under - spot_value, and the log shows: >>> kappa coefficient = 5.11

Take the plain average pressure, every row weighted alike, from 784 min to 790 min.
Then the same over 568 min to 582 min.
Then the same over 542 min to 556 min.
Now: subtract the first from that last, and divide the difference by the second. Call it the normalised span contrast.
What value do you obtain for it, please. 0.12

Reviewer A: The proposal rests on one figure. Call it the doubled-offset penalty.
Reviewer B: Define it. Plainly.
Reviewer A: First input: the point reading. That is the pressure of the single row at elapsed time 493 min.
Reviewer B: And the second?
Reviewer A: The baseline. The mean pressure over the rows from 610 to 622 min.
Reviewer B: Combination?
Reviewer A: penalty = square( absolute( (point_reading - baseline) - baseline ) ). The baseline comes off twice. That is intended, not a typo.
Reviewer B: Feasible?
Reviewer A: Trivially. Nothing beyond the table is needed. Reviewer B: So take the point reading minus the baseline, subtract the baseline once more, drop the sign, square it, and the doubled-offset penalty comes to 0.80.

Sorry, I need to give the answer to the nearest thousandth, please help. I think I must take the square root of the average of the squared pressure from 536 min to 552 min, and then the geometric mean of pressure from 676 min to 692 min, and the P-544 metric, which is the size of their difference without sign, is 0.166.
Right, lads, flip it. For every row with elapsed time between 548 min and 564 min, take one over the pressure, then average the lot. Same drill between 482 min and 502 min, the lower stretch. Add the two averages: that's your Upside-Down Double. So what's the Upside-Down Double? 1.67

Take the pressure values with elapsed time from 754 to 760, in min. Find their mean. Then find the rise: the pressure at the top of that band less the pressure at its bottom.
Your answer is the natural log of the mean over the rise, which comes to 2.72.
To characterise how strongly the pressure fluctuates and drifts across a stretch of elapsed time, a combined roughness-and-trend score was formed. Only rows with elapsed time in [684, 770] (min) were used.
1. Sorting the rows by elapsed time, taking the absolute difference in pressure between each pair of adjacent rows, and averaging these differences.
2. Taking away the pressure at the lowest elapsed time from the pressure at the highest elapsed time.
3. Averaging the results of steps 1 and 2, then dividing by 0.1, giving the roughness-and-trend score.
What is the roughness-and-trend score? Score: 0.51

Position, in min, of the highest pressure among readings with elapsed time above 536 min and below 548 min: 539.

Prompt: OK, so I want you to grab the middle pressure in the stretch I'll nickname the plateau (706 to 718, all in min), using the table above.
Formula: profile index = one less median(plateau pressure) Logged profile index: -0.01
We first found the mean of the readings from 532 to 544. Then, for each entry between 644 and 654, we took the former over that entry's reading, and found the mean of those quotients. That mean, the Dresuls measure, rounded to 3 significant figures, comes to 1.08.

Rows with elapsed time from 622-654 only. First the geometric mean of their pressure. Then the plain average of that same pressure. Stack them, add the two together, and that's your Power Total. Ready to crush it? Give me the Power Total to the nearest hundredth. 2.14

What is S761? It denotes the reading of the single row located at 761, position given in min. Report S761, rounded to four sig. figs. 1.040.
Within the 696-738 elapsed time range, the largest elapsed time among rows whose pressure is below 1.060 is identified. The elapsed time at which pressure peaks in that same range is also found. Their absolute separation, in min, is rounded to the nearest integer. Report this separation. 36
